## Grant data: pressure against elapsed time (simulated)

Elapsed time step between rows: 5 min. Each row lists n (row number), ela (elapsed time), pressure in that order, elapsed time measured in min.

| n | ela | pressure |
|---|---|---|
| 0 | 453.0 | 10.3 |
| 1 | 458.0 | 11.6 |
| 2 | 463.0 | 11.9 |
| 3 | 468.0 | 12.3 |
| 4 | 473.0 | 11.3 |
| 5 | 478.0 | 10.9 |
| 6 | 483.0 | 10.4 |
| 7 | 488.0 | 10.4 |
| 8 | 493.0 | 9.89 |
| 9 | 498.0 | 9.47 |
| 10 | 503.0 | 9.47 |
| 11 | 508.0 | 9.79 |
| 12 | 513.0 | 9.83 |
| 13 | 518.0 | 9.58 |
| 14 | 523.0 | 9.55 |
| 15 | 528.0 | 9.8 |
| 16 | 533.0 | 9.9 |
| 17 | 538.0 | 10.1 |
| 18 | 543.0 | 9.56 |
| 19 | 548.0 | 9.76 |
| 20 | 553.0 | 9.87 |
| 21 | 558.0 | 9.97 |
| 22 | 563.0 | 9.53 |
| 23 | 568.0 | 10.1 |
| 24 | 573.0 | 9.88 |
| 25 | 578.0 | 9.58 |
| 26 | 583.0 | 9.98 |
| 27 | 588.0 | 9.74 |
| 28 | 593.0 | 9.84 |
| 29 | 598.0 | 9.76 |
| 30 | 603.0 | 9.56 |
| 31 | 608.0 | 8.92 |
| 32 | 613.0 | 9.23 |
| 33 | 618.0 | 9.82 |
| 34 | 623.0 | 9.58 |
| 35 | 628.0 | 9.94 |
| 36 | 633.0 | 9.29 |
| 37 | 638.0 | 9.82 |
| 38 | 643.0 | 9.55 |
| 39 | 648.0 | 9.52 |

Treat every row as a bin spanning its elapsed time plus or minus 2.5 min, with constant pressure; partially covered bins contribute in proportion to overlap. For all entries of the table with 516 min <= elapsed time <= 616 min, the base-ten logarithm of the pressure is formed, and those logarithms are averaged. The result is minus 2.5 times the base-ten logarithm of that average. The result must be 0.0141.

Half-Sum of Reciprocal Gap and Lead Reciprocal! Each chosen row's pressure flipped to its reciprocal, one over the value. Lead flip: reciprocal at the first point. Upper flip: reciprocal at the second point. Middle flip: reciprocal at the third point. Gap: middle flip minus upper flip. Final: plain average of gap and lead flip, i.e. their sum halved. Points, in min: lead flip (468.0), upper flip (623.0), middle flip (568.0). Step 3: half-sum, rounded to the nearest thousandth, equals 0.038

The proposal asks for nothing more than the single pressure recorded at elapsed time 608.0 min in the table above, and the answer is 8.92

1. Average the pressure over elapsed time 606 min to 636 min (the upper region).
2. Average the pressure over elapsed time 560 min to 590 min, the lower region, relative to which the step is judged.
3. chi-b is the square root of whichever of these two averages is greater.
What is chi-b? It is 3.13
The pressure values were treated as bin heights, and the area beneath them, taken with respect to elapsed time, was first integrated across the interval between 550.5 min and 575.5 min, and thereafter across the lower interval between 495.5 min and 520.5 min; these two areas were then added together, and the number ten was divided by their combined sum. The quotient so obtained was 0.0205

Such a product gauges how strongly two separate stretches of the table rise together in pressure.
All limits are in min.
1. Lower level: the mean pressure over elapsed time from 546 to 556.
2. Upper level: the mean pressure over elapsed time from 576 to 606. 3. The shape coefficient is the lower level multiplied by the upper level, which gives 96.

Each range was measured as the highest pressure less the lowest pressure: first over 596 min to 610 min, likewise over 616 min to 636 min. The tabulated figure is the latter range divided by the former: 0.77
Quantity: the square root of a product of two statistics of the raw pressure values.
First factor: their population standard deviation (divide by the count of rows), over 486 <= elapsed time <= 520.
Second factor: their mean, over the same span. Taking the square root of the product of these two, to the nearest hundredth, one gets 1.71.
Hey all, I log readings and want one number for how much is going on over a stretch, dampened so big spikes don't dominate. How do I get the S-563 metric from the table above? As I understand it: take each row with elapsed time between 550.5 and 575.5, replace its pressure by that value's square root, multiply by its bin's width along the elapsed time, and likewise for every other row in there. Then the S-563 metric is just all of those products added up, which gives 79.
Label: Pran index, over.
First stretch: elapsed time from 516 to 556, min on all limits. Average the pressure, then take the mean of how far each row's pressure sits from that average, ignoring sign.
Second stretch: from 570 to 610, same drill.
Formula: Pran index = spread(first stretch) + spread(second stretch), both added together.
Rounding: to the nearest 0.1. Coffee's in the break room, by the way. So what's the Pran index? 0.4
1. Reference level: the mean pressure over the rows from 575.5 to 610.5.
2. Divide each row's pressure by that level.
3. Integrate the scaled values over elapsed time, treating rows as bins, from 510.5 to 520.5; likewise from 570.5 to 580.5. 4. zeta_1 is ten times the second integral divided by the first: 10.0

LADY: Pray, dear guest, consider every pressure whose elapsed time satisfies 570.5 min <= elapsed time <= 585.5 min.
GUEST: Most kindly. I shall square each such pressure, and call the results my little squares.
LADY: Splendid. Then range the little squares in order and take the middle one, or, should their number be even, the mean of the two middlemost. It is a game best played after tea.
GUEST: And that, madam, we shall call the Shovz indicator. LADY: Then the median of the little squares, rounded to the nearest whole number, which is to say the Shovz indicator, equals 98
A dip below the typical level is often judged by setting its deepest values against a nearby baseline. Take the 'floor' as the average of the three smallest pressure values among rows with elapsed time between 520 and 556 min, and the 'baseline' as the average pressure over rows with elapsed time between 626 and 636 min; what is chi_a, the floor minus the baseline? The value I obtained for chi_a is 0.01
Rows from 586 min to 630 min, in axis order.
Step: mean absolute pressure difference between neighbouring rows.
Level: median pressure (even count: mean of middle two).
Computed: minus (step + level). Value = -10.1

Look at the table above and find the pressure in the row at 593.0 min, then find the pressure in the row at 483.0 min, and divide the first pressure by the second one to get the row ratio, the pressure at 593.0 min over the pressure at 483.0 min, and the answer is 0.95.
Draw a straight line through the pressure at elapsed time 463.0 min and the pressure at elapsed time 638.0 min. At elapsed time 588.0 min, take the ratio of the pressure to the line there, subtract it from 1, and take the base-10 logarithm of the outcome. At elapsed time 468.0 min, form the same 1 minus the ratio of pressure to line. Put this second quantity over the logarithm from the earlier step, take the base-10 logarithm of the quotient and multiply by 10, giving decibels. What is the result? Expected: -14.9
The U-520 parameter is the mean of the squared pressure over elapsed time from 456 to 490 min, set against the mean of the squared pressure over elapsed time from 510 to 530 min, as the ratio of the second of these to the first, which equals 0.74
